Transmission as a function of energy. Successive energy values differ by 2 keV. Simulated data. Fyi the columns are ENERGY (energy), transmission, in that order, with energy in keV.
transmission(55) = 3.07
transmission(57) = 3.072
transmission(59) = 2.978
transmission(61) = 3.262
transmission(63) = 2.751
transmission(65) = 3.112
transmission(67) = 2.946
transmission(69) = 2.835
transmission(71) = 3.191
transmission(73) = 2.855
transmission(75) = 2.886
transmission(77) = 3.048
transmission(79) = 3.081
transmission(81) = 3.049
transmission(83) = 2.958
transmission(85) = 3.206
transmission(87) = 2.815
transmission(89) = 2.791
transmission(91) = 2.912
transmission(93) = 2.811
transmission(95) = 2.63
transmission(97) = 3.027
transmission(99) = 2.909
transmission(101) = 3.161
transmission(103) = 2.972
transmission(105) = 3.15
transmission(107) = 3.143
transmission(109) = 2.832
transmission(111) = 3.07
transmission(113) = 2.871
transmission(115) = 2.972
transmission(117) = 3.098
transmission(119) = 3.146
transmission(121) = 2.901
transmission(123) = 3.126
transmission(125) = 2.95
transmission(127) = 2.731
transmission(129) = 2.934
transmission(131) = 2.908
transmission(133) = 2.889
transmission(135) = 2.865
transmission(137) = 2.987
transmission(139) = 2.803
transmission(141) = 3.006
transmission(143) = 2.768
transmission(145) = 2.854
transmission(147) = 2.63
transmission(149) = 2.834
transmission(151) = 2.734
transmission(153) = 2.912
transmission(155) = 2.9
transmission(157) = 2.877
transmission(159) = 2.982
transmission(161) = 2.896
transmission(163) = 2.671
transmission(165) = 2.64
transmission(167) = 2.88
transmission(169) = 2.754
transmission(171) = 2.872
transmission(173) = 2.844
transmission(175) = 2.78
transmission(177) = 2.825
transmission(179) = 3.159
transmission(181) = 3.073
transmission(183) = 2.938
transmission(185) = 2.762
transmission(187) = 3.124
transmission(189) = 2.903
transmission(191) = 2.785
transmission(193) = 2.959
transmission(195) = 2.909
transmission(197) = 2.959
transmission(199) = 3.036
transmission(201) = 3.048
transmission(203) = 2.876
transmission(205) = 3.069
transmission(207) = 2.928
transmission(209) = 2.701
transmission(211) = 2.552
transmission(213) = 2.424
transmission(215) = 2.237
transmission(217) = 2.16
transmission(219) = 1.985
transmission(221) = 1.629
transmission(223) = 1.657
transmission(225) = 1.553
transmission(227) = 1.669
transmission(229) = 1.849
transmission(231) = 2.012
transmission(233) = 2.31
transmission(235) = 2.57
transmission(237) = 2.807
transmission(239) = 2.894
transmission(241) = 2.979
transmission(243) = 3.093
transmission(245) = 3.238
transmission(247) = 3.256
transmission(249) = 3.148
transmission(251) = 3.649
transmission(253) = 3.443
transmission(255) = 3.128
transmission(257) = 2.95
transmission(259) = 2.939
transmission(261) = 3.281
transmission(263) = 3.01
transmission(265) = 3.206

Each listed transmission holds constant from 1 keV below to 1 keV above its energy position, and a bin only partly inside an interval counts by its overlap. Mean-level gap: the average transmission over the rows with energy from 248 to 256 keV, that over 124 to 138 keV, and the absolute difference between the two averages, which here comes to 0.45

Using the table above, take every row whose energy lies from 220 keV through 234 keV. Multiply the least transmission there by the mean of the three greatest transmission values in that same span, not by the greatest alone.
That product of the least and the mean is 3.2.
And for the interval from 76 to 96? 8.2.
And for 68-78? 8.6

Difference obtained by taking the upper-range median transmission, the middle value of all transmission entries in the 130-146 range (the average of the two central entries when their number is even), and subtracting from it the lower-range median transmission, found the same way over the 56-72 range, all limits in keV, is -0.15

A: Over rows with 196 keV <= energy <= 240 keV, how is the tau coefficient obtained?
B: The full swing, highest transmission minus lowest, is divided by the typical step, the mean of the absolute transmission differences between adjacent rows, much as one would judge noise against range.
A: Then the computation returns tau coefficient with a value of 9.5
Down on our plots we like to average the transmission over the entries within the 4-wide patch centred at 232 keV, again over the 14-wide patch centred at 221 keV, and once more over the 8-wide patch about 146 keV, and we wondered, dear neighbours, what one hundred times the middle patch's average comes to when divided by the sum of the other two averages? 37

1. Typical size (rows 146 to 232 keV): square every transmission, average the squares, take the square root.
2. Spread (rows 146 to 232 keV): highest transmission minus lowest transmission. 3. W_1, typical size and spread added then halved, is 2.15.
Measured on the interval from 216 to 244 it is 1.91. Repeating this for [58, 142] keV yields 1.80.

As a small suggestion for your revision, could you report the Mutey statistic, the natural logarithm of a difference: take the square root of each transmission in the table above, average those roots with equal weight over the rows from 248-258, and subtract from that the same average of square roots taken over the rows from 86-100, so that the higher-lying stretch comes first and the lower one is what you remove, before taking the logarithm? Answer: -2.1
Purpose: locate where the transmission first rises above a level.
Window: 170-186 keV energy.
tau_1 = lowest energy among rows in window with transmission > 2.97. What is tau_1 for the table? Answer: 179 keV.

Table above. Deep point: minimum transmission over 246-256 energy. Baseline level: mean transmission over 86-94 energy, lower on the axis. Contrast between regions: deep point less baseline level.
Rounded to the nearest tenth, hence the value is 0.3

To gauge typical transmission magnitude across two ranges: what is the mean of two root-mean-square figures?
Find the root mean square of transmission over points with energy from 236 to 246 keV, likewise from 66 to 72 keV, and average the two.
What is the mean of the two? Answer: 3.0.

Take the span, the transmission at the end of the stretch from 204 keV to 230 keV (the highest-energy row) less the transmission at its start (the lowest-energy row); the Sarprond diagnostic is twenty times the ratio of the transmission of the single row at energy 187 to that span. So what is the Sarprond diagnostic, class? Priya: -51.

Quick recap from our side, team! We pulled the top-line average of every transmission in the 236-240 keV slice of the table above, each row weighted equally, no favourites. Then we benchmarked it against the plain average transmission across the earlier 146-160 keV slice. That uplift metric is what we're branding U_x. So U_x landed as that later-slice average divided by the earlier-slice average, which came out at 1.00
